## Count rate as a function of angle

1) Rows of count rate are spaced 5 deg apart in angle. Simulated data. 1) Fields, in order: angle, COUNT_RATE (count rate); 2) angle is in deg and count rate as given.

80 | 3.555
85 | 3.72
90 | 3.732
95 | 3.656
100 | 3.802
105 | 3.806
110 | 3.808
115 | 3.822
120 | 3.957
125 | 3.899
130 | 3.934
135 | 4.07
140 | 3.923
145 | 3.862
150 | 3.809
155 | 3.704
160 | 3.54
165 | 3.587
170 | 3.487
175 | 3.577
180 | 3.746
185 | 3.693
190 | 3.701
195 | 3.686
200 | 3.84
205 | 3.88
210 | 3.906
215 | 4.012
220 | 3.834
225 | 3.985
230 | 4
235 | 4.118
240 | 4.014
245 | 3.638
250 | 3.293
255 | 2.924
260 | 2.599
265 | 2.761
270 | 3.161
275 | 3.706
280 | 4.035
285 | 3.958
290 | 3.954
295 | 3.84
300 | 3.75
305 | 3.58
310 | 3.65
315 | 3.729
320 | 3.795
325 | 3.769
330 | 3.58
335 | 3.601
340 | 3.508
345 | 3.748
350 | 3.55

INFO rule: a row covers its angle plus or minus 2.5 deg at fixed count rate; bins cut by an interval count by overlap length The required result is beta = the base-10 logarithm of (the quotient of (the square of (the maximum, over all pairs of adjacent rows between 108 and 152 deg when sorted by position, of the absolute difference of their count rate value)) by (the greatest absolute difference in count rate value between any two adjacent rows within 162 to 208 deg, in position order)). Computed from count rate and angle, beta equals -0.89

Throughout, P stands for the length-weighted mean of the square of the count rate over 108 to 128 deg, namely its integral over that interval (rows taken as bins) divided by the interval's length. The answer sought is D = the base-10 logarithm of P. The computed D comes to 1.18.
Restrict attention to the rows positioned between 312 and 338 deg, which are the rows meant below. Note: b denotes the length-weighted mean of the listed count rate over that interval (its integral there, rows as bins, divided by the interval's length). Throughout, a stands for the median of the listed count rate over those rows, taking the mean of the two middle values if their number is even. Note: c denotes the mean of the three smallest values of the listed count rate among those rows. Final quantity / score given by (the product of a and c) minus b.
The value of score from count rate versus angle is 9.9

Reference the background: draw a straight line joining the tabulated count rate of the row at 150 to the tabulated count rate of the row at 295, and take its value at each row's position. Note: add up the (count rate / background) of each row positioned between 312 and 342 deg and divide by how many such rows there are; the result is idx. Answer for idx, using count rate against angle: 0.95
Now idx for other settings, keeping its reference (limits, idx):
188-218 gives 1.00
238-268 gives 0.84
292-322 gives 0.97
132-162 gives 1.00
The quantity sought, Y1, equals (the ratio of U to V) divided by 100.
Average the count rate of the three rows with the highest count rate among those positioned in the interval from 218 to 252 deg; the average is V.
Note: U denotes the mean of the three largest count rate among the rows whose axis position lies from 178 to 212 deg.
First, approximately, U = 3.88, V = 4.04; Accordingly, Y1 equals 0.0096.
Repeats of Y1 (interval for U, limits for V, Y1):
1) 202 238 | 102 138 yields 0.0101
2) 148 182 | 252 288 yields 0.0096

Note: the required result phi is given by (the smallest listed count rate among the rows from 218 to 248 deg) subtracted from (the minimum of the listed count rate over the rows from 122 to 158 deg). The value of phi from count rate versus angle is 0.1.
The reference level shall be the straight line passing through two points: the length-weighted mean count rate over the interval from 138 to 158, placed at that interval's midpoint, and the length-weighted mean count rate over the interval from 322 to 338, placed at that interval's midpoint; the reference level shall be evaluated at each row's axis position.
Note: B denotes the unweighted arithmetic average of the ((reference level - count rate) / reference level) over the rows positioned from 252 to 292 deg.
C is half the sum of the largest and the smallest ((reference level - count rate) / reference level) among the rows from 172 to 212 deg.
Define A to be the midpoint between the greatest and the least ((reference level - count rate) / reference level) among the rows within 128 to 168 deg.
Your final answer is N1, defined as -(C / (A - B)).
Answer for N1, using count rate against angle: 0.1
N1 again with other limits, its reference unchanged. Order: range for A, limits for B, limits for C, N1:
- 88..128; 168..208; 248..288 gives 11.6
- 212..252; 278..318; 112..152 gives 0.7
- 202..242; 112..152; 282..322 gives -0.6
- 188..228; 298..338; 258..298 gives 6.0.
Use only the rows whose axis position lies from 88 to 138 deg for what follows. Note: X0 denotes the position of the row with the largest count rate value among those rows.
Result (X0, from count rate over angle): 135 deg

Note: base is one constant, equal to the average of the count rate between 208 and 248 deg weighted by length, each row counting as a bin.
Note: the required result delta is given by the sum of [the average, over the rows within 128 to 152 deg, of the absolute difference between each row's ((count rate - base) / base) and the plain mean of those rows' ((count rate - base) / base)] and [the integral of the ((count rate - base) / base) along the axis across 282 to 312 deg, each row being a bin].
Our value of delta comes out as -1.0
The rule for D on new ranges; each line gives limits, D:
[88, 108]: 1.15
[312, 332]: 1.14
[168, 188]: 1.12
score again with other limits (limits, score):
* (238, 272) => 5.5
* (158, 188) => 9.1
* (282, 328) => 10.0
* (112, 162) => 10.4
